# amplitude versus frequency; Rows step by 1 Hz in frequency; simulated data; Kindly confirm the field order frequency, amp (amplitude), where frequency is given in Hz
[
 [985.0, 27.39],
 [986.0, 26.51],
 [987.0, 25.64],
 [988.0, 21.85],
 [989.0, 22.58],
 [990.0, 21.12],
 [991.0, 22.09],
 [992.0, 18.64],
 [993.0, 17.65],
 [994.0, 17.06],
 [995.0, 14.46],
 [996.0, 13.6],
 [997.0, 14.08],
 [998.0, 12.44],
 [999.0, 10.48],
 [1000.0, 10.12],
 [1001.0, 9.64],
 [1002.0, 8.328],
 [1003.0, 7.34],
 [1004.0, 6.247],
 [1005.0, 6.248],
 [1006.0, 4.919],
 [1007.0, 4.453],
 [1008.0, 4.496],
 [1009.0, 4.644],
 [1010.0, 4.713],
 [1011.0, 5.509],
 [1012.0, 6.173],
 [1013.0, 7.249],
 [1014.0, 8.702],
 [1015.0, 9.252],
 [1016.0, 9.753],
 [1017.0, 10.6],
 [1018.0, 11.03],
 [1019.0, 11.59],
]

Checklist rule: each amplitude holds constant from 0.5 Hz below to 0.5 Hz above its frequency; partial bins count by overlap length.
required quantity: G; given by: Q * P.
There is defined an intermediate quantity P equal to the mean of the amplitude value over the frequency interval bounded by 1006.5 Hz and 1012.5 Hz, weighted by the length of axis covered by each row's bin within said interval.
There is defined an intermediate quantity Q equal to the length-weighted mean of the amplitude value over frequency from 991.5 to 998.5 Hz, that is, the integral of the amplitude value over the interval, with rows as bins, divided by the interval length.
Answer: 77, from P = 5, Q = 15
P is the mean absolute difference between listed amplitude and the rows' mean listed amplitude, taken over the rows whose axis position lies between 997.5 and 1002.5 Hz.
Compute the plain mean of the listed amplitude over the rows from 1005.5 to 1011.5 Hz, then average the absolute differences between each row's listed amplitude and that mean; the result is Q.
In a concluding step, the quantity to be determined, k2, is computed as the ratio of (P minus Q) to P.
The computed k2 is 0.7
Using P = 1.0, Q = 0.3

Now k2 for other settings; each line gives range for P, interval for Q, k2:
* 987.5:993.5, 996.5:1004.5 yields -0.2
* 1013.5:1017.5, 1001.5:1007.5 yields -0.8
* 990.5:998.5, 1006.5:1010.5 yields 1.0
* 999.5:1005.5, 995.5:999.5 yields 0.1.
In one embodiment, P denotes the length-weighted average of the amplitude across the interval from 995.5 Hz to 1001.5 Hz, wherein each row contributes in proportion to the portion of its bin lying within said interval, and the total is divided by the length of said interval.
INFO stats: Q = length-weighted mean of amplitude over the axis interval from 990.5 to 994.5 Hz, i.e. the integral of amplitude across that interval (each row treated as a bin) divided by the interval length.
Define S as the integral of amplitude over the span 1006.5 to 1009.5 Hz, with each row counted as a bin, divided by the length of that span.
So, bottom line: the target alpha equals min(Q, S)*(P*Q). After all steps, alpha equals 1002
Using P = 12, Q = 19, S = 5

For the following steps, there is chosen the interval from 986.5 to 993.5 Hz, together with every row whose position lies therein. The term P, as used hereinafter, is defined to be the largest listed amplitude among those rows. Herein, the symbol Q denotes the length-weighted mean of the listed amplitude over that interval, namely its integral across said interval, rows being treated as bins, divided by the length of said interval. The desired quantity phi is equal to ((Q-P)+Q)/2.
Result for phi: 9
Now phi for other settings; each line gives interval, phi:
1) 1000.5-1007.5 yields 2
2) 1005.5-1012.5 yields 2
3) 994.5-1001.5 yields 5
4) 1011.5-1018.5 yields 3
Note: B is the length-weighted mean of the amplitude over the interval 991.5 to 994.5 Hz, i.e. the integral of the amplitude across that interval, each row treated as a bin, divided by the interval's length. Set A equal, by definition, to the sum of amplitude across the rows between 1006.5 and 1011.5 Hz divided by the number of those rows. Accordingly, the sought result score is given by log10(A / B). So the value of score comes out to -0.57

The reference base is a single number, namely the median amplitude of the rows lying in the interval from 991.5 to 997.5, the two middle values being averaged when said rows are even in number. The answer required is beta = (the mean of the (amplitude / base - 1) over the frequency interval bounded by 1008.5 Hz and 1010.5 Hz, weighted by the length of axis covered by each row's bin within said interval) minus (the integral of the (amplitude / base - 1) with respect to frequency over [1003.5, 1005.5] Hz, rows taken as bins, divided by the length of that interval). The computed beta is -0.1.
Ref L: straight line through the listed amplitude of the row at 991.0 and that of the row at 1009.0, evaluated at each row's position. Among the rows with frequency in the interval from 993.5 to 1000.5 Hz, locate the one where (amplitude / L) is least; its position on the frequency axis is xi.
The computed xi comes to 999.0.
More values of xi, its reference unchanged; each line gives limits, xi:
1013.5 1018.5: 1014.0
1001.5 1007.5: 1006.0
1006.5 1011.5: 1007.0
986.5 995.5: 995.0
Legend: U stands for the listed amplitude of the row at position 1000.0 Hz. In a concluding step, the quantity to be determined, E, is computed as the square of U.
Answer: 102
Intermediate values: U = 10.12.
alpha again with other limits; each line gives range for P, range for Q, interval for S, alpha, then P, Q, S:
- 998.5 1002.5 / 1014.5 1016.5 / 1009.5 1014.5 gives 593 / 10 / 10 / 6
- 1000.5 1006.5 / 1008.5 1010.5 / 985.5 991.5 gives 156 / 7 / 5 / 23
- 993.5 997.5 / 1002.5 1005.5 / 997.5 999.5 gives 647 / 15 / 7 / 11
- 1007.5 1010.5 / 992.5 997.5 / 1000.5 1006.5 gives 505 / 5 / 15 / 7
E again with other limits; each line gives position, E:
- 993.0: 312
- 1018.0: 122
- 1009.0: 22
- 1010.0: 22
